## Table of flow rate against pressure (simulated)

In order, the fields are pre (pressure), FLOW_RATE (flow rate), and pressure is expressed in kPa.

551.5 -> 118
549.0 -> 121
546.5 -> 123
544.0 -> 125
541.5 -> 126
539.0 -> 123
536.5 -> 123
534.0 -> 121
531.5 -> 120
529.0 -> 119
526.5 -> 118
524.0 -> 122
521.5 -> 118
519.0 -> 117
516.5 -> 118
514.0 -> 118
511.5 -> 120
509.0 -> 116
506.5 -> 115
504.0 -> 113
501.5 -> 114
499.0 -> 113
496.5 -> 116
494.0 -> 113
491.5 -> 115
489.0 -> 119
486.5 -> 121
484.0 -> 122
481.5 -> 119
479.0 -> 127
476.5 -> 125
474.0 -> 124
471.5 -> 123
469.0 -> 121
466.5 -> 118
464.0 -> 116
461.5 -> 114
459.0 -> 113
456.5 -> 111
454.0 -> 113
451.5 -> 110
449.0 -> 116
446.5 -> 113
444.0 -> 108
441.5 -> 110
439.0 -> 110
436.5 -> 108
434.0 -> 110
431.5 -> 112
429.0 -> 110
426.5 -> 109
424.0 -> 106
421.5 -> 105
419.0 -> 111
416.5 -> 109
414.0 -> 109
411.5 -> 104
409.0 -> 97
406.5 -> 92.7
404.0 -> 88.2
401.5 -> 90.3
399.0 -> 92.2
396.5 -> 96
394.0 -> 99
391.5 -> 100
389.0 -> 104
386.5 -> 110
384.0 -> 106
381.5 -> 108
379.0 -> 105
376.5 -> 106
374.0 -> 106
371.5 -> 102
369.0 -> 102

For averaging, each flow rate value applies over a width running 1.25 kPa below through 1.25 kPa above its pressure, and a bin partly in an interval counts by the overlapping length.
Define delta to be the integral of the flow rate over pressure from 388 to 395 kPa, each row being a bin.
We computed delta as 707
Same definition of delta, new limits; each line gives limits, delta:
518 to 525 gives 833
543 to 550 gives 861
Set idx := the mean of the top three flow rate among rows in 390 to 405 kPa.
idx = 98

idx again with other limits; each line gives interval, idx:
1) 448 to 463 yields 114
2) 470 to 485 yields 125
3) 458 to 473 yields 121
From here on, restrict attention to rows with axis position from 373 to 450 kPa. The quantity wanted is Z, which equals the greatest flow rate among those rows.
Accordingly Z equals 116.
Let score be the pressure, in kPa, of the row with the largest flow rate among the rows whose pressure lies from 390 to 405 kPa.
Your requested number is 391.5 kPa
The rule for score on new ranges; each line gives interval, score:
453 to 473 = 471.5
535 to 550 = 541.5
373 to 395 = 386.5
